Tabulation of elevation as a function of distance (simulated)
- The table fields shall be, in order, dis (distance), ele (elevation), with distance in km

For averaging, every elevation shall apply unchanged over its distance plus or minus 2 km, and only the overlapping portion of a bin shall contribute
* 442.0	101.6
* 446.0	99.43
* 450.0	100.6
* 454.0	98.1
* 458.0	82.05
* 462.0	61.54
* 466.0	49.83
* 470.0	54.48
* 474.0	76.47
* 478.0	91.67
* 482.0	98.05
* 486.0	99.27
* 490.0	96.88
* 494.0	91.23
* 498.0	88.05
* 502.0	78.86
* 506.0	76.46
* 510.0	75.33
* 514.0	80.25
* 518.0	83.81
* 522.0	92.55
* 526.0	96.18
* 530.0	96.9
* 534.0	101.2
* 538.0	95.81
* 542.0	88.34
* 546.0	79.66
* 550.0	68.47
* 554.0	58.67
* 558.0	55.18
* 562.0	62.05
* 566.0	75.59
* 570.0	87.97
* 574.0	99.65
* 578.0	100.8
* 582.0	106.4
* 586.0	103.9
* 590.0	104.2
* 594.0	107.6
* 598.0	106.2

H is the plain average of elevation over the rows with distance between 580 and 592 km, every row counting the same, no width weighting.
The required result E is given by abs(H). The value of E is 105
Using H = 105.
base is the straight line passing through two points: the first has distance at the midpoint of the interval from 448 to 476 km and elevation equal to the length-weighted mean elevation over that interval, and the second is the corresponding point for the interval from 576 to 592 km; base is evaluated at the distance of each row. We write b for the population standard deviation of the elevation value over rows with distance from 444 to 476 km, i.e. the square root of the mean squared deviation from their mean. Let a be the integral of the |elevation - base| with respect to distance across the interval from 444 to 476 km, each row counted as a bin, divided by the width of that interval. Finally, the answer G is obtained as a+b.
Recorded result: 39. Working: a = 19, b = 19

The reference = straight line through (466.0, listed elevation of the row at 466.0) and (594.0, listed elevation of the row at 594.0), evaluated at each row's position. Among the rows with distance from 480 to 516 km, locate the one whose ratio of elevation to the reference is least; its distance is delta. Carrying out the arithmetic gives 510.0 km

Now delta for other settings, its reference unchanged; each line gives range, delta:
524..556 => 554.0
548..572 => 558.0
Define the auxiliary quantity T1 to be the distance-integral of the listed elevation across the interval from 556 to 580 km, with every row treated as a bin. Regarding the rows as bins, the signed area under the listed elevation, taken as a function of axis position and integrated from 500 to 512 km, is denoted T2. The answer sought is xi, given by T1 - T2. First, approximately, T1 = 1925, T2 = 923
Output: 1002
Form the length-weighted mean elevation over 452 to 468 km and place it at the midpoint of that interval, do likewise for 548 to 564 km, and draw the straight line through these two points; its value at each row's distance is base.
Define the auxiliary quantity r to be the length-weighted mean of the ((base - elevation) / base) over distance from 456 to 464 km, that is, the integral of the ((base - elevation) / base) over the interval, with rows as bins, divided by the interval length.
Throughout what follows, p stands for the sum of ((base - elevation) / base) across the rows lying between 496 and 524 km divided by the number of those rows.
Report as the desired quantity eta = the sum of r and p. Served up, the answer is -0.2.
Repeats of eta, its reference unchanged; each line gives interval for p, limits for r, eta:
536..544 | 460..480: -0.4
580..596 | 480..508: -1.2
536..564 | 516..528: -0.6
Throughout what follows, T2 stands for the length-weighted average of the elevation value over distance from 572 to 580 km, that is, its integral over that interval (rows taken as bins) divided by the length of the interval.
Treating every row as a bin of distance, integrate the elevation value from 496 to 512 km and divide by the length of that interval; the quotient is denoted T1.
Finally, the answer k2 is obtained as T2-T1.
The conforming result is 21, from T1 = 80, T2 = 100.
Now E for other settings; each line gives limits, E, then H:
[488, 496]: 94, 94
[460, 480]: 67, 67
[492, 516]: 82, 82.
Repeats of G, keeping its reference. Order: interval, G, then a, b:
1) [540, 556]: 33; 21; 11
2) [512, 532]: 12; 5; 7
